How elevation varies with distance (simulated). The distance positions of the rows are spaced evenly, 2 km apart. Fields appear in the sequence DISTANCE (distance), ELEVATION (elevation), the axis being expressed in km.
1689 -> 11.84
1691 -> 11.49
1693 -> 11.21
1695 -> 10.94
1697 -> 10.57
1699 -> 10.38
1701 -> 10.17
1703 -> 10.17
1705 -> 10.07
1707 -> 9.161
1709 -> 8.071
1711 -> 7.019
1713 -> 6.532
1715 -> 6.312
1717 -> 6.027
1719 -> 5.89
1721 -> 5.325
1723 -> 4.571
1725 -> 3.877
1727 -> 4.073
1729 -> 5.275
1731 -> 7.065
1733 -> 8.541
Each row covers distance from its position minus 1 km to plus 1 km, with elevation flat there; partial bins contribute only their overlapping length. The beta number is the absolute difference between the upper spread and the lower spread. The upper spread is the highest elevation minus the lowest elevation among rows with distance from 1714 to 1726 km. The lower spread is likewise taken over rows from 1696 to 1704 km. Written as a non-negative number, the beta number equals 2.0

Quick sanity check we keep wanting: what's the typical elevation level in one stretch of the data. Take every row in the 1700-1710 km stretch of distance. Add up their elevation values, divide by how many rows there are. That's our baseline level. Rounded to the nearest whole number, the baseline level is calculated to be 10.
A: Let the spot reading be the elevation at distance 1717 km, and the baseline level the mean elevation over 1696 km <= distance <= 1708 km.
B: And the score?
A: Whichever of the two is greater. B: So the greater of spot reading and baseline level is 10.1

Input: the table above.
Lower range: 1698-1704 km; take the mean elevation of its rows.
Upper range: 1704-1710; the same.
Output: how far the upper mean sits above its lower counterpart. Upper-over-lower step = -1.1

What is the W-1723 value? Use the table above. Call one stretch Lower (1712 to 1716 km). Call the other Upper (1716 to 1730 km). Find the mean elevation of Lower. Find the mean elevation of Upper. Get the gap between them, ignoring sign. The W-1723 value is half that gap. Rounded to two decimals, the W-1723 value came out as 0.71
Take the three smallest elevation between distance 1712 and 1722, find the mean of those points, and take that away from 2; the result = -3.7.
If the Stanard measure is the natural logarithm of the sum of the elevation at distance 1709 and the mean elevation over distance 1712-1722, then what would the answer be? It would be 2.6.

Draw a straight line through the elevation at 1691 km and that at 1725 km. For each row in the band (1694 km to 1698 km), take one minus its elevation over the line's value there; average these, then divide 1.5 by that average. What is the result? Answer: -40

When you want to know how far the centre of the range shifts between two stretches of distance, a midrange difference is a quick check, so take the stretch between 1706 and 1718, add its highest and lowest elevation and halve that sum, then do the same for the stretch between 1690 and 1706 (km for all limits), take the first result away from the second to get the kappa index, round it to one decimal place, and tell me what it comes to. 3.2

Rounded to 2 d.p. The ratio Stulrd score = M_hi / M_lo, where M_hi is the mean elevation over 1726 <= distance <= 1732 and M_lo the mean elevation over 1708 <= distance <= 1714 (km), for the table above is 0.76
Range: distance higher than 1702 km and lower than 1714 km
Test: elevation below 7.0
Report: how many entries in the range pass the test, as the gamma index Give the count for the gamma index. 1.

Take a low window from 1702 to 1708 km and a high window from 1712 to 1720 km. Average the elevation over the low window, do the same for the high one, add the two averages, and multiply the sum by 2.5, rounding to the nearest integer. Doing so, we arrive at 40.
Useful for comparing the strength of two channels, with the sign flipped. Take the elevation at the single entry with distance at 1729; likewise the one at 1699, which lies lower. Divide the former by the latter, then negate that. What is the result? -0.51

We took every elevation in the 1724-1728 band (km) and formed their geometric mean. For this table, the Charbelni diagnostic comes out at 4.0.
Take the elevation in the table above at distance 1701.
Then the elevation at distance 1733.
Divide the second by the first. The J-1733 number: 0.84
